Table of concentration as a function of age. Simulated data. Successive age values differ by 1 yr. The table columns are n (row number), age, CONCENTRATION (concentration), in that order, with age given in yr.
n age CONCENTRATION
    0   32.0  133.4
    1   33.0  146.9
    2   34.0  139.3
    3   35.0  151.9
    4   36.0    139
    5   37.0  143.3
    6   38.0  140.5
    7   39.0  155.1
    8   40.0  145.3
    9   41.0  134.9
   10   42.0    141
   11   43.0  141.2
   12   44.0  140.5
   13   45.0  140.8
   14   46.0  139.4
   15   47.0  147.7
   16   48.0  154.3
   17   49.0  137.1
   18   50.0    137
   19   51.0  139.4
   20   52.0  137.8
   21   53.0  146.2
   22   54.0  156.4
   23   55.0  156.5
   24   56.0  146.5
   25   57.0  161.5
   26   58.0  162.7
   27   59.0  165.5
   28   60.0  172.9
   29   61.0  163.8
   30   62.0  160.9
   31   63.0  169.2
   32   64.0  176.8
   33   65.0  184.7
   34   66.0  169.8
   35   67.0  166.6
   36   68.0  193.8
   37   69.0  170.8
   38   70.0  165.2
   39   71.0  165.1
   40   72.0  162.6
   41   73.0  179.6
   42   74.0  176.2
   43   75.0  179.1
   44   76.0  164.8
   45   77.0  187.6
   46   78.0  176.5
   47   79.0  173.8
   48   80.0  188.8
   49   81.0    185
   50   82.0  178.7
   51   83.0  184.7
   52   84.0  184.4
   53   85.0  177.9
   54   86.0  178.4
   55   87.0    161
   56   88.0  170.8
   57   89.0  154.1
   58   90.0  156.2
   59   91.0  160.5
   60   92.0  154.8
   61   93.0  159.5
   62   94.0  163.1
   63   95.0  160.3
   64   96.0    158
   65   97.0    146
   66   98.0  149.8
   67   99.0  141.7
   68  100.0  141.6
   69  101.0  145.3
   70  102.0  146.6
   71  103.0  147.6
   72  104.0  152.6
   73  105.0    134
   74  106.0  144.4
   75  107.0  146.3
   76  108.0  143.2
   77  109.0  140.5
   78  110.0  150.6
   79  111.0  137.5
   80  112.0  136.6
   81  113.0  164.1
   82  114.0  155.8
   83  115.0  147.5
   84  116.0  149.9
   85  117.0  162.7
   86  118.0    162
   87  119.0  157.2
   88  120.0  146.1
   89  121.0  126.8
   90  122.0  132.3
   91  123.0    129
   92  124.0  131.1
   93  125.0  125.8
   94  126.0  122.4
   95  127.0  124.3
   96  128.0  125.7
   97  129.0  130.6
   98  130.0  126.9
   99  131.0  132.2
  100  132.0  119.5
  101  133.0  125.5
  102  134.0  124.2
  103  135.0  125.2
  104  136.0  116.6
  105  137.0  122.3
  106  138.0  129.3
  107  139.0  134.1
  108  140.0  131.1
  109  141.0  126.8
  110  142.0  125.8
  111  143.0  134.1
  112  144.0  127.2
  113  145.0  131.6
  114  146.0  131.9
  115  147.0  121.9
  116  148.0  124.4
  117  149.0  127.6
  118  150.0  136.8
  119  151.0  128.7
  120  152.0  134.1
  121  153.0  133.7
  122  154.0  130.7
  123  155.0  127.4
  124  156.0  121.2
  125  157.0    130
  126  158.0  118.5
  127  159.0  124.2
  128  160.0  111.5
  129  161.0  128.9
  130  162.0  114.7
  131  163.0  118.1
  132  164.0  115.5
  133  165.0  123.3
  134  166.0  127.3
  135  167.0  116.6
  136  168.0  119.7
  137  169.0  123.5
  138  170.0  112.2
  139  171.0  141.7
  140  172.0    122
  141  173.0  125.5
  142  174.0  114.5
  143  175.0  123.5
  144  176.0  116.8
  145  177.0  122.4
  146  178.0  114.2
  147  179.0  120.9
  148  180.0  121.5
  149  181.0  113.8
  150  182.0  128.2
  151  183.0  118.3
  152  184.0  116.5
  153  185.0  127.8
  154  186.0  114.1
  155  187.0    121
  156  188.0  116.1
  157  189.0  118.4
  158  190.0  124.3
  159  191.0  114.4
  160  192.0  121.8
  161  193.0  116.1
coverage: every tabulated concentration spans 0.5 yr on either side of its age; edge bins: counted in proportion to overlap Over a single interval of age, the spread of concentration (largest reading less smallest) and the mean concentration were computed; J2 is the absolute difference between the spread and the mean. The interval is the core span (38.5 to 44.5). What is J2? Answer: 123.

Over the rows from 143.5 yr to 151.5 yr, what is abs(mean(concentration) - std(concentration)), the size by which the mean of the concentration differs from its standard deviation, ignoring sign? 124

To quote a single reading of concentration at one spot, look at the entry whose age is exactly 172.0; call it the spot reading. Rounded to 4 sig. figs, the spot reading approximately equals 122.0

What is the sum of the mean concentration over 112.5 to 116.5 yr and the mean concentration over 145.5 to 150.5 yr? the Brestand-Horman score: 283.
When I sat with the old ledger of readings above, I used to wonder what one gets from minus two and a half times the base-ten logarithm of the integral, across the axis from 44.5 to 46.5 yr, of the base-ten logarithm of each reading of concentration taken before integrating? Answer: -1.58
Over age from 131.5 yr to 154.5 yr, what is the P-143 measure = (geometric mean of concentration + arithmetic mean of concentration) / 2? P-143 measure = 128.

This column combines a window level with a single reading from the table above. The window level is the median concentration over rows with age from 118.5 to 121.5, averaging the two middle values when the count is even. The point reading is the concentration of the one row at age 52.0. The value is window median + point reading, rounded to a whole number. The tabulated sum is 284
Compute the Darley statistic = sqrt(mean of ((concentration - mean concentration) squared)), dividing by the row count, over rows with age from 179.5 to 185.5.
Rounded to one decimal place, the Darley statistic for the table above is 5.4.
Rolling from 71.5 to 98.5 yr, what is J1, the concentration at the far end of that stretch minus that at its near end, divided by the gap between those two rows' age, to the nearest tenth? -0.5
